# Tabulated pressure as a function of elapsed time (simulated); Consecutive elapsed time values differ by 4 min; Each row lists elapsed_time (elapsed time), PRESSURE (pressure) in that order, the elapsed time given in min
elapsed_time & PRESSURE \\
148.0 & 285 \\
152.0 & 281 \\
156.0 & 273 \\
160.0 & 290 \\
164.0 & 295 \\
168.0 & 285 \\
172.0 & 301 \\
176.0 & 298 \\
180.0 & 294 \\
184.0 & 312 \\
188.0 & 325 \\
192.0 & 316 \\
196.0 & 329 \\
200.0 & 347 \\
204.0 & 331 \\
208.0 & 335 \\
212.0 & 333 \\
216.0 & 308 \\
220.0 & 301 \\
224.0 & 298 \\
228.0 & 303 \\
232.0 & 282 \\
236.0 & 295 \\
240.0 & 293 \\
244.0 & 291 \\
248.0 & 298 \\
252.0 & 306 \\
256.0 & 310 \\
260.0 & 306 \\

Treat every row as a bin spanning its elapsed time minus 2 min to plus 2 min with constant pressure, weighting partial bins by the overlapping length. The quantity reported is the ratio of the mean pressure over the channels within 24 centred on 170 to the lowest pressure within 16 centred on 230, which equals 1.04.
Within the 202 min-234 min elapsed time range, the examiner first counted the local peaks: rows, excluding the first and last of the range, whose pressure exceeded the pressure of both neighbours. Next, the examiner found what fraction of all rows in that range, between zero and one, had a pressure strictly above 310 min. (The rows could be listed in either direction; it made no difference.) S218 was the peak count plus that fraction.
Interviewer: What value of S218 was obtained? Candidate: 2.4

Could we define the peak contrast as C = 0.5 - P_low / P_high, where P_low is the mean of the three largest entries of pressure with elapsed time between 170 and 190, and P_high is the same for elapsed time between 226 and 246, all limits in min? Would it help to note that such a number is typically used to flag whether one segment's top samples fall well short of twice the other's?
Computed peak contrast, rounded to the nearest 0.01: -0.55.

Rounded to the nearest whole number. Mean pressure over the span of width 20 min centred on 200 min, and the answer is 332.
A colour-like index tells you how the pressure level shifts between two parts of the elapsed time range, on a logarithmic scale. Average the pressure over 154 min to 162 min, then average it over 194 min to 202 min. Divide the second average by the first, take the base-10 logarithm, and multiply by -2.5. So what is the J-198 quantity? -0.20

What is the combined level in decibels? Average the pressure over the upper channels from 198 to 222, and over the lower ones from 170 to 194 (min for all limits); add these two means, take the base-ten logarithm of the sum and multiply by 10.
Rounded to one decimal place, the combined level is 28.0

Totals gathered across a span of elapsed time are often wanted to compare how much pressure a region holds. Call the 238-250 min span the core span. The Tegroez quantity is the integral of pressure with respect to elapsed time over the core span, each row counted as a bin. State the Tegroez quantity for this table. 3528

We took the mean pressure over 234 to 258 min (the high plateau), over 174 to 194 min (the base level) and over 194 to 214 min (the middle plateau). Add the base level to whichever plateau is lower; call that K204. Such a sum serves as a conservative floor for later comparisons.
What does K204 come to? 608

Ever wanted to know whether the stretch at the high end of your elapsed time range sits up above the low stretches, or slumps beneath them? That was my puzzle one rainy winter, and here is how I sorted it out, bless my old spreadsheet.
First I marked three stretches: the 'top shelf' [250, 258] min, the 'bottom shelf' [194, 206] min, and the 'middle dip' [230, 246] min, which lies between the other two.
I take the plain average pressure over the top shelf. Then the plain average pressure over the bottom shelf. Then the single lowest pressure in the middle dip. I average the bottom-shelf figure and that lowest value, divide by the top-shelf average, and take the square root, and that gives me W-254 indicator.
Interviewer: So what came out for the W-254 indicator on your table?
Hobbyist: 1.00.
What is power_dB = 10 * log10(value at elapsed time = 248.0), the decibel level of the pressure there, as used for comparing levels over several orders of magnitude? 24.7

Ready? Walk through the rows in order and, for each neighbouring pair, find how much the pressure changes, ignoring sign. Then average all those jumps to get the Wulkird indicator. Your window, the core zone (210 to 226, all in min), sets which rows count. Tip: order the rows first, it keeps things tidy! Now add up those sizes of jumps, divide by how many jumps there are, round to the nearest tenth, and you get 11.7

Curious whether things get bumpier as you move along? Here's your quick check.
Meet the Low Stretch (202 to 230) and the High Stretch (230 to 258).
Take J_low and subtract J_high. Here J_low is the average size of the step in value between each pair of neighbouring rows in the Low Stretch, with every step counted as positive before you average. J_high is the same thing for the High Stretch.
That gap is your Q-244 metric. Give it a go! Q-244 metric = 1.7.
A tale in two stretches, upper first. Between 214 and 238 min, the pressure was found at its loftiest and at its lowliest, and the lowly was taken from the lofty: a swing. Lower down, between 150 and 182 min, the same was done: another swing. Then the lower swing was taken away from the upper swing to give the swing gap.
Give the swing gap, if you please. -2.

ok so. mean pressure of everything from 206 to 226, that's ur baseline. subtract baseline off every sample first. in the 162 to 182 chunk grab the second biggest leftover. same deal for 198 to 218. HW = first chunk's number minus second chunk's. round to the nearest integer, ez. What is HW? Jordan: -37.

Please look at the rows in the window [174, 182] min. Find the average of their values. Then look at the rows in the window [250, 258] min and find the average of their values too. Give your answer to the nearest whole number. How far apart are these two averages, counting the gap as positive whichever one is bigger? 12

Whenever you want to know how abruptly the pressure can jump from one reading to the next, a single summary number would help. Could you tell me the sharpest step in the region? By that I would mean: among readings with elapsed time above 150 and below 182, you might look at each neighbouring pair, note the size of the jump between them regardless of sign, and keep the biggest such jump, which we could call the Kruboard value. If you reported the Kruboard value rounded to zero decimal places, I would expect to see 17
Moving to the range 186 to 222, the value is 25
